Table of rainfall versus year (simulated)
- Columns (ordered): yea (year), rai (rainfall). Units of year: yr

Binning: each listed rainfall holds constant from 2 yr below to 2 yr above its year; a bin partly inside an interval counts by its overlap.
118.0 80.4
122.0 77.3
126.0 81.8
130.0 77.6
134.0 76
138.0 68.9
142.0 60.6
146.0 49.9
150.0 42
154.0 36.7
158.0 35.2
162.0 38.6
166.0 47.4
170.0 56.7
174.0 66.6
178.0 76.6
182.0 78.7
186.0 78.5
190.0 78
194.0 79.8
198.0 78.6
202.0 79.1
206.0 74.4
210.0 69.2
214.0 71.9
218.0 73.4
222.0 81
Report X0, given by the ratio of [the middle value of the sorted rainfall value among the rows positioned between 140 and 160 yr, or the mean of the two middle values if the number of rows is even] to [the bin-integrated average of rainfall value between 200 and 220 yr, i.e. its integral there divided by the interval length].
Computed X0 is 0.57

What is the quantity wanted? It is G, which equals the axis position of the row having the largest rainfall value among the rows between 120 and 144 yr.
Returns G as 126.0 yr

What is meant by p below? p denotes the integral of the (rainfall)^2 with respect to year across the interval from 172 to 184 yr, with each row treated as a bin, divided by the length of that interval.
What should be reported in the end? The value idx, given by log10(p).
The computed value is 3.74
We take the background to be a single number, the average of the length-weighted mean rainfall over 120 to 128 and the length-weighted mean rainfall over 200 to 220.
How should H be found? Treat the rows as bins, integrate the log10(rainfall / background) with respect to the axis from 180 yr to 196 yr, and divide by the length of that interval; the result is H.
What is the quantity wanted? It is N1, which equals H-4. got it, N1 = -3.99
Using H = 0.01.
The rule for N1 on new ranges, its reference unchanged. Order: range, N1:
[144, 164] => -4.28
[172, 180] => -4.03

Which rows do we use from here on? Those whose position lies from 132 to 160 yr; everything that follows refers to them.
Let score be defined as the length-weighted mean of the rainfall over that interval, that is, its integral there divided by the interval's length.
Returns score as 53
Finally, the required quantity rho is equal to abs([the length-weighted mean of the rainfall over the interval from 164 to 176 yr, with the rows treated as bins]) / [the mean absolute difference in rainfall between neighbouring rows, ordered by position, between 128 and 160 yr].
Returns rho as 9.4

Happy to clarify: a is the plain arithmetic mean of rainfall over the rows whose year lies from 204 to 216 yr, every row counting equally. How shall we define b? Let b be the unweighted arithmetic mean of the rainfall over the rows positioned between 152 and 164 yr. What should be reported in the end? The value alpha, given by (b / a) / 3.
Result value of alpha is 0.17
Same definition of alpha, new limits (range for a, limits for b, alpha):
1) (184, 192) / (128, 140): 0.32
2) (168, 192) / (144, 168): 0.19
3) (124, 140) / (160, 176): 0.23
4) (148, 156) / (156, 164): 0.31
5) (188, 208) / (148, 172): 0.18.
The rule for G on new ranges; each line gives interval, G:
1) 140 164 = 142.0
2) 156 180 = 178.0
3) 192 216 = 194.0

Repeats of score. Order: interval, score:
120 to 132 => 79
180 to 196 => 79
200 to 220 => 74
